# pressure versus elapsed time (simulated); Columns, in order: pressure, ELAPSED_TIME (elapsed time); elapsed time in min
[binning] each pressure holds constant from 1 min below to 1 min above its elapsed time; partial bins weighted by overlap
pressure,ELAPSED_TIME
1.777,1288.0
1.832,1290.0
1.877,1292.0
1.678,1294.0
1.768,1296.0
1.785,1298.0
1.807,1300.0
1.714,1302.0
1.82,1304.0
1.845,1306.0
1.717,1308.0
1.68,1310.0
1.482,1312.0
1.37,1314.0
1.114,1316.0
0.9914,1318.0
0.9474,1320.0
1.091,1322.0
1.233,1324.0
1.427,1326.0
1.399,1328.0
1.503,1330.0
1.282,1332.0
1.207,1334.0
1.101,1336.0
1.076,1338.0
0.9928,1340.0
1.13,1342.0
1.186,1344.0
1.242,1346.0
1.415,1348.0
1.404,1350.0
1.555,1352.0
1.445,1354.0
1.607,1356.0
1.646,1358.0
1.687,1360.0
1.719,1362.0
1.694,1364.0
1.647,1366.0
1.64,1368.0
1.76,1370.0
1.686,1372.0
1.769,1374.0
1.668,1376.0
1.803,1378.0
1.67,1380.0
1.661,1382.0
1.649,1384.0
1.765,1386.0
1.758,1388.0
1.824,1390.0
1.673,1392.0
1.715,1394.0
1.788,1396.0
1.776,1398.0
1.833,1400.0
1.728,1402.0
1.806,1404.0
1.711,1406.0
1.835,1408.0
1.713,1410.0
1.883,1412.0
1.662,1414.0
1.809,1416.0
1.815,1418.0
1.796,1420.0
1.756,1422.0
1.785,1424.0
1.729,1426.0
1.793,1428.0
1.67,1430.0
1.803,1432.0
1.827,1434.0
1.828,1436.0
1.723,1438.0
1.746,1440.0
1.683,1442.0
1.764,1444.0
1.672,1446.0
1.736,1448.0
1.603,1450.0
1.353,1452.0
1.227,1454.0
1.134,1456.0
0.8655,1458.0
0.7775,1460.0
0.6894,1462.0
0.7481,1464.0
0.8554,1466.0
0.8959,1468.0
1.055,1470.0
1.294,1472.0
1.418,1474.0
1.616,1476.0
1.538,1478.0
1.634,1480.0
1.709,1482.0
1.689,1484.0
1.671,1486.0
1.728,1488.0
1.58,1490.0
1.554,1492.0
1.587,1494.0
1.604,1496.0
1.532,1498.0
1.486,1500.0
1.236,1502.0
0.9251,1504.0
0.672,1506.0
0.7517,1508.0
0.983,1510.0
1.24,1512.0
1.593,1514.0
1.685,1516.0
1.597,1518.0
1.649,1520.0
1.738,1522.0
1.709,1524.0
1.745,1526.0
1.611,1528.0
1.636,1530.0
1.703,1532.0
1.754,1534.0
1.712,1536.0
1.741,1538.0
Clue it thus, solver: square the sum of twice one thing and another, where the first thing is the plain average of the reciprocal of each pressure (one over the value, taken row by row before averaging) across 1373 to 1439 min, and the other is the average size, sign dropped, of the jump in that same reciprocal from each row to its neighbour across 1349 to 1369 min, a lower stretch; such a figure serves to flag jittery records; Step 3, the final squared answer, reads 1.36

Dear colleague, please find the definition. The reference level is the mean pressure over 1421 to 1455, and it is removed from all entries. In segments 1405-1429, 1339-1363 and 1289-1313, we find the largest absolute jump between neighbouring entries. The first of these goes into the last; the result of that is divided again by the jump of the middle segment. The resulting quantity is 5.2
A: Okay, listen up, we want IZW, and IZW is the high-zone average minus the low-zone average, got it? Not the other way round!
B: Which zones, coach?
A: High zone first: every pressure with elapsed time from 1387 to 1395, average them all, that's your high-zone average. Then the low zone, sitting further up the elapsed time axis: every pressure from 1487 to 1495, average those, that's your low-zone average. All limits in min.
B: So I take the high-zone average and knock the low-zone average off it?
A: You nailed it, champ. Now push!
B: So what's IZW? 0.1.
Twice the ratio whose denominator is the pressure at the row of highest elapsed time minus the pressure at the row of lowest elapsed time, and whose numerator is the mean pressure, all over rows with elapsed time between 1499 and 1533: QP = 13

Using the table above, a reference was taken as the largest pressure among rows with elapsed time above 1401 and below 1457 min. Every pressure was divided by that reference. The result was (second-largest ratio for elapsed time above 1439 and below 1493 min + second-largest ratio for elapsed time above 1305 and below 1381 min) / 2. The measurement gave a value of 0.942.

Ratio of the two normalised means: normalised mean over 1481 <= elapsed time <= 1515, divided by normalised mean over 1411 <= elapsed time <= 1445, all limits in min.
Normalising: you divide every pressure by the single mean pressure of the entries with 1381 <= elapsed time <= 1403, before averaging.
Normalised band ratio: 0.78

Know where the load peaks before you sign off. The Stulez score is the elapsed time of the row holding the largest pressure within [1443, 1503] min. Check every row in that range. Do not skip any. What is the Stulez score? 1444.0 min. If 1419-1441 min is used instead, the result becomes 1436.0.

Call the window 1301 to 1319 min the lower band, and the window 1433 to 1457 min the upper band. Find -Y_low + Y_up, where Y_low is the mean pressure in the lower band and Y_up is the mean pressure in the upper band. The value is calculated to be 0.1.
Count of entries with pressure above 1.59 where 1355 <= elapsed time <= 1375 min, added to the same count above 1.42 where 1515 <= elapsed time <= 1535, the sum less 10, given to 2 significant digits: 10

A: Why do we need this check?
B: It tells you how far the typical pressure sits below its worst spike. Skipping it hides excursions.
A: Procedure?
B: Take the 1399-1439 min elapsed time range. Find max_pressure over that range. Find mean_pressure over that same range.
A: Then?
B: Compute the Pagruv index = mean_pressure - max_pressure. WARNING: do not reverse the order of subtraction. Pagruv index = -0.11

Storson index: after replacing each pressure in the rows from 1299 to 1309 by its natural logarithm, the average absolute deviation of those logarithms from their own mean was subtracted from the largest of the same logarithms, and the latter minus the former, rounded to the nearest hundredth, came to 0.58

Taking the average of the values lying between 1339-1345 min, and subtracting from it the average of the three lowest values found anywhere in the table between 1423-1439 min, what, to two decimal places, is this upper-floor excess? -0.60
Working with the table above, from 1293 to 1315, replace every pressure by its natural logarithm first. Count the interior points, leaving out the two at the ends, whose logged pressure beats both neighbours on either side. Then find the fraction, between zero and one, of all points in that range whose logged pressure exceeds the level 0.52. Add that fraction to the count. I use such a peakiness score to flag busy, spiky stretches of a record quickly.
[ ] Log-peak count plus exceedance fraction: 2.6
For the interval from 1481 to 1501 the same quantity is 2.3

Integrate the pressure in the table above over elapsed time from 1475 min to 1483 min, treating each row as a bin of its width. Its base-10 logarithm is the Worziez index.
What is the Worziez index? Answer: 1.11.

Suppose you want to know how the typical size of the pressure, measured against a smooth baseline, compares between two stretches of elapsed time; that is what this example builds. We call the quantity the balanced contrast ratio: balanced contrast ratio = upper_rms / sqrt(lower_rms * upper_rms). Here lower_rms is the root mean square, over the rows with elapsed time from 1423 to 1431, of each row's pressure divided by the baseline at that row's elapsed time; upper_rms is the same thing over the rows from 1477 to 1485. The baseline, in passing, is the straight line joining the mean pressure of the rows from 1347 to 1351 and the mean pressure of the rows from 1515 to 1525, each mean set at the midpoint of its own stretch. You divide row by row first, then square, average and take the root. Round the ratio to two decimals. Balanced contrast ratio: 0.94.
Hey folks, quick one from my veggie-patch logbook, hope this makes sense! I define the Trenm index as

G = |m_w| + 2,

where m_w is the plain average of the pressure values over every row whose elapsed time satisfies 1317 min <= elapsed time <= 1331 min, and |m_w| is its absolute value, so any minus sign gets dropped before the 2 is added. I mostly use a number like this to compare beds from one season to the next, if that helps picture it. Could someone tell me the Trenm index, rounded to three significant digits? 3.23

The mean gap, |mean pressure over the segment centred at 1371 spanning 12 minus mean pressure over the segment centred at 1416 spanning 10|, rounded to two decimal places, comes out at 0.10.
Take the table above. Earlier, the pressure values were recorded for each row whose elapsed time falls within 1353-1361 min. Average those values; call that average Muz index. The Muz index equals 1.60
